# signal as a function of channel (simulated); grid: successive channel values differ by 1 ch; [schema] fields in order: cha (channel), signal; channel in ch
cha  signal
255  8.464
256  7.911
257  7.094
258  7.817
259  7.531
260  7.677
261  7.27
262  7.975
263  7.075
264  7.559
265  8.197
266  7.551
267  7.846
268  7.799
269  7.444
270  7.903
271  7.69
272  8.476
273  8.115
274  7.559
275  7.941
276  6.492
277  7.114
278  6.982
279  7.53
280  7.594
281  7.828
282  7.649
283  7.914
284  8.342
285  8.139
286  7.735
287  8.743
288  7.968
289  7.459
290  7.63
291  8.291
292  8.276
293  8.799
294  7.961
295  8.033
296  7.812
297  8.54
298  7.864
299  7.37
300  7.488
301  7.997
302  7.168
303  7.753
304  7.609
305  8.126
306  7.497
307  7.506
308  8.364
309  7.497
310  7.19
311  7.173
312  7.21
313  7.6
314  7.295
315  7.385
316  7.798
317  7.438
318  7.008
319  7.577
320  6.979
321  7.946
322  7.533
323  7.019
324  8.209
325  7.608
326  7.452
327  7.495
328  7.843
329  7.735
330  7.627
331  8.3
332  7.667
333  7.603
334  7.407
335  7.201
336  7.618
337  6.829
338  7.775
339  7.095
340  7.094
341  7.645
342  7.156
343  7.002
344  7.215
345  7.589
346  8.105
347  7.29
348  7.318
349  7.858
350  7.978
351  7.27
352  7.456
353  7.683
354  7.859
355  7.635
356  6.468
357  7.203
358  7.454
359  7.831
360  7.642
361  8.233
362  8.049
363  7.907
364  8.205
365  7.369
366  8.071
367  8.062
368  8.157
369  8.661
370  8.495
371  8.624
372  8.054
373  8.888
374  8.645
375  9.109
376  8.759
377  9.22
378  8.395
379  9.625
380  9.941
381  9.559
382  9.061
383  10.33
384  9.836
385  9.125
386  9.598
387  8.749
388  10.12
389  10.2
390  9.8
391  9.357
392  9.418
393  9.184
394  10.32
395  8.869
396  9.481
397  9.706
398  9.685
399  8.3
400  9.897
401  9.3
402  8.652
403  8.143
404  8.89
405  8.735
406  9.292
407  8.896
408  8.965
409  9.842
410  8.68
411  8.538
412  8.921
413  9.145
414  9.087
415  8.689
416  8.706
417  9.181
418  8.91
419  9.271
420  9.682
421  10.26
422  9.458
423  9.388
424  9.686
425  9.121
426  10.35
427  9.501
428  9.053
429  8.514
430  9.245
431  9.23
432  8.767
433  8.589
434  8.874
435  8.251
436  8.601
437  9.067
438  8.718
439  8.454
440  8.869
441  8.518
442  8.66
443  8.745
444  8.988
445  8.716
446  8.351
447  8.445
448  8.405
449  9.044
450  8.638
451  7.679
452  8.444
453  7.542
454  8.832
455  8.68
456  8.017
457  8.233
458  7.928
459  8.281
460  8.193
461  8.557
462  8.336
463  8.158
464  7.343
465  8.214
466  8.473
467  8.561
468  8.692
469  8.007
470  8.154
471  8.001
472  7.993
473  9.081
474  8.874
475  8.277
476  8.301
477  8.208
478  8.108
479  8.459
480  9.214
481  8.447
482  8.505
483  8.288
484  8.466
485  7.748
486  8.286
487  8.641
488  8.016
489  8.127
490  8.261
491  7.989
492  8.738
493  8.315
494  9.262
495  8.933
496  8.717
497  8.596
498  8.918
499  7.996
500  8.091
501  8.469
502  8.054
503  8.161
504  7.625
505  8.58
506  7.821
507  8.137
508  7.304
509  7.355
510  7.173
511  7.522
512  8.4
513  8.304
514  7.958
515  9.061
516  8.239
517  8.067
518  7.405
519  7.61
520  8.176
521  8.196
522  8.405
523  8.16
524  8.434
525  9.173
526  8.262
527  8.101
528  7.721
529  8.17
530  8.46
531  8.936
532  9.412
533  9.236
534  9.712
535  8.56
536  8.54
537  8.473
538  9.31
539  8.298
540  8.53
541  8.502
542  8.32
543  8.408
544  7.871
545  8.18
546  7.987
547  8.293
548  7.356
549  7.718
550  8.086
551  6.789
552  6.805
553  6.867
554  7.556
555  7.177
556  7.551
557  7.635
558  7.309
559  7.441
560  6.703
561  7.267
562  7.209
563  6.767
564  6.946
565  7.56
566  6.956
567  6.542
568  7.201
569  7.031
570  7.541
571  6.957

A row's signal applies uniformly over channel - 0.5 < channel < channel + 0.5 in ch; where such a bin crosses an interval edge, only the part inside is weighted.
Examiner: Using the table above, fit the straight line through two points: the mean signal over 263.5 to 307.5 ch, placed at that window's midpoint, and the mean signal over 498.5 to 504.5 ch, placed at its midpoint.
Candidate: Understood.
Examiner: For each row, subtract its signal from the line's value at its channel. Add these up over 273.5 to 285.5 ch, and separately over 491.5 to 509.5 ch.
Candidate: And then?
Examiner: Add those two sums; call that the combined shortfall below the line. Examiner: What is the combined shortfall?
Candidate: -1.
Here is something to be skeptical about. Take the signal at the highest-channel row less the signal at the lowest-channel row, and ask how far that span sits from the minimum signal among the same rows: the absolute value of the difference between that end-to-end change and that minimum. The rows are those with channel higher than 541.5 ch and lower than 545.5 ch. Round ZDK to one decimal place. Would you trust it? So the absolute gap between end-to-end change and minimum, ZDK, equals 8.0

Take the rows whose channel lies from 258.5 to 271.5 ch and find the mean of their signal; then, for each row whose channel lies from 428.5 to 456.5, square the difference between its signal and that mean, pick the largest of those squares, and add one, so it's 4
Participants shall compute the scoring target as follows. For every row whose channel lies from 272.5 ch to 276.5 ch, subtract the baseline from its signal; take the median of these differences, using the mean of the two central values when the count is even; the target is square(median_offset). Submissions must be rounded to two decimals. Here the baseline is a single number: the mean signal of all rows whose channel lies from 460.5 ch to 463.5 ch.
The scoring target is 0.36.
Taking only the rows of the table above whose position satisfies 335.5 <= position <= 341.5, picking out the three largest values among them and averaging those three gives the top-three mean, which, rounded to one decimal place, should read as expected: 7.7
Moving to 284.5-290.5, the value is 8.3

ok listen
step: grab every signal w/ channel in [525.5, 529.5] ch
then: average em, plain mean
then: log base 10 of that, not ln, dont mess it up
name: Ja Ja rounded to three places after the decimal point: 0.907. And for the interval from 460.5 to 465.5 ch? 0.910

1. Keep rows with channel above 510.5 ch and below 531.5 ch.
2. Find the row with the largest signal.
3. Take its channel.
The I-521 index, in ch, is 525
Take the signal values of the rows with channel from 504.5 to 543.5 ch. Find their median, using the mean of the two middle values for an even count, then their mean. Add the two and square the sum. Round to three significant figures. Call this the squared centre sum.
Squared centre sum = 276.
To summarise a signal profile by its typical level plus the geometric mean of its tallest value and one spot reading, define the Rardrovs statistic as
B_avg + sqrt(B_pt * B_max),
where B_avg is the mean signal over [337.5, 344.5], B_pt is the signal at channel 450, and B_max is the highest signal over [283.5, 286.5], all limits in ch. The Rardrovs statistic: 15.8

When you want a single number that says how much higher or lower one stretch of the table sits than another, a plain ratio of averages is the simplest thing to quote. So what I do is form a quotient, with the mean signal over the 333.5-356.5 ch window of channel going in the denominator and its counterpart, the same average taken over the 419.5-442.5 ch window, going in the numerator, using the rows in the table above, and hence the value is 1.22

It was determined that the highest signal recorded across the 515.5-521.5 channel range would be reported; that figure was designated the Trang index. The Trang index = 8.239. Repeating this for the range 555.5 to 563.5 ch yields 7.635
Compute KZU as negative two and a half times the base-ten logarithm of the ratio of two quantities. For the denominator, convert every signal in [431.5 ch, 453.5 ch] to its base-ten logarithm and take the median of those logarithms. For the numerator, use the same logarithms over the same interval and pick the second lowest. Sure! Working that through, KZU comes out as 0.060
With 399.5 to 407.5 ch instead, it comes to 0.014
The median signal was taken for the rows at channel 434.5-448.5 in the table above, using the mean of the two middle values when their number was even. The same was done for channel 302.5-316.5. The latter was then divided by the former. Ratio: 0.87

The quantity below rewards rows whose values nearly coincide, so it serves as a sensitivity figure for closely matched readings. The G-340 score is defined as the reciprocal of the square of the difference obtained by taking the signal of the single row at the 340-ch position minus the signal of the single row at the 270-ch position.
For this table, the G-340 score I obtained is 1.5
